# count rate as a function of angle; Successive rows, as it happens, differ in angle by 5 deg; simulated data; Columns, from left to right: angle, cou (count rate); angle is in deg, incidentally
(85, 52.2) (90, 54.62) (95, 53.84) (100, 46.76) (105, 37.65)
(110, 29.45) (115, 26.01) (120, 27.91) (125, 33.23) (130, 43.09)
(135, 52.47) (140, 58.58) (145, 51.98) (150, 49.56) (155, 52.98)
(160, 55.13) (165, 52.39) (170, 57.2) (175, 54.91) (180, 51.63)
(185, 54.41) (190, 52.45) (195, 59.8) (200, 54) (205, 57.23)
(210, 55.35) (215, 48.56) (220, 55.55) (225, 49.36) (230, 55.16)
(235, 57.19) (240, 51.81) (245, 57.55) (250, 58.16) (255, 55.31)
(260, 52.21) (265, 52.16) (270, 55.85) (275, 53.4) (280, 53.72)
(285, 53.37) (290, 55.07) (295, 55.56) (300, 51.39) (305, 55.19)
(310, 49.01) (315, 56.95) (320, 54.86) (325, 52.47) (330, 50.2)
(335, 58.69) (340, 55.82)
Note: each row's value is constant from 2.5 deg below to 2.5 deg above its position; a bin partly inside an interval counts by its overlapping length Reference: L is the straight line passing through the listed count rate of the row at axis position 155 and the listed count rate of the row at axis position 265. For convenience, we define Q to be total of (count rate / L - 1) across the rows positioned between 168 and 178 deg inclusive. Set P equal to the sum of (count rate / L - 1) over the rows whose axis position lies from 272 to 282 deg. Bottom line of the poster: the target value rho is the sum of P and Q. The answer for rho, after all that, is 0.18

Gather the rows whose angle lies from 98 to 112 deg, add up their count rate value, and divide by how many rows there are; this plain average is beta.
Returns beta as 38.0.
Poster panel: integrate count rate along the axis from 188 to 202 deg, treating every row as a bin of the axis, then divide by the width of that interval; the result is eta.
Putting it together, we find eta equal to 55.6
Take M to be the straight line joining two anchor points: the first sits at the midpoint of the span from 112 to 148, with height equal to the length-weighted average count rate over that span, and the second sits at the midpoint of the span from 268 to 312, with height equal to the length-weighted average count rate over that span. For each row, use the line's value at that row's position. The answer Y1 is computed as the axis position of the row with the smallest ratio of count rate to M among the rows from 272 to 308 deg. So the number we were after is 300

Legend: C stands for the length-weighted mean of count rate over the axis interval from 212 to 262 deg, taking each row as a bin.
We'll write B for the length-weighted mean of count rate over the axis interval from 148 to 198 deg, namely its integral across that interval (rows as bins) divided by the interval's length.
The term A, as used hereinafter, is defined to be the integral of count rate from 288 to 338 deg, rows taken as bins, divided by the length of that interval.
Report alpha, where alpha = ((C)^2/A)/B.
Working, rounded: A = 53.9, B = 54.1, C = 54.1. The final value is 1.00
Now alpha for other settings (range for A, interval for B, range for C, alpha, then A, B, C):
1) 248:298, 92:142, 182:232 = 1.32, 54.4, 40.9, 54.2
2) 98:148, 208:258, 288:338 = 1.31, 40.7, 54.4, 53.9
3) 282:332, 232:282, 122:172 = 0.87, 53.4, 54.8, 50.4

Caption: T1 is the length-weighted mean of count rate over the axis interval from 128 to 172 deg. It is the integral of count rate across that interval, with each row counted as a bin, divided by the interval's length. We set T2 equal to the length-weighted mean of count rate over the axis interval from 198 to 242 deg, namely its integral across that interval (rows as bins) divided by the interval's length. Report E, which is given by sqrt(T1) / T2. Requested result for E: 0.135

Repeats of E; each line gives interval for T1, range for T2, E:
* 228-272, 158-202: 0.136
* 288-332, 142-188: 0.137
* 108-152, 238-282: 0.118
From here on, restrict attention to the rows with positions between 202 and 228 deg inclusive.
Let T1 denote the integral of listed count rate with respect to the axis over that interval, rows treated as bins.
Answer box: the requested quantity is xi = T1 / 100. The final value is 13.8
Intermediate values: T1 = 1385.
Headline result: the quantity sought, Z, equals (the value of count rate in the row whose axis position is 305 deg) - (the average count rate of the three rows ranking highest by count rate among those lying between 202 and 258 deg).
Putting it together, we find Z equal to -2.5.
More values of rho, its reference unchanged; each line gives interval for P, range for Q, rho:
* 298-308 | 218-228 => 0.05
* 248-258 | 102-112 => -0.57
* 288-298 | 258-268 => 0.13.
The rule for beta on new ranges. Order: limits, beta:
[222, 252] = 54.9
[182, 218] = 54.5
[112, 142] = 40.2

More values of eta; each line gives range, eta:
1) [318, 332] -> 52.5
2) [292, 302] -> 53.7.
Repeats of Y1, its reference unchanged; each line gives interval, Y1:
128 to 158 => 130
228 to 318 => 310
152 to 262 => 215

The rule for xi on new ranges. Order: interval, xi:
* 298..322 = 12.8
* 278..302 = 12.9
